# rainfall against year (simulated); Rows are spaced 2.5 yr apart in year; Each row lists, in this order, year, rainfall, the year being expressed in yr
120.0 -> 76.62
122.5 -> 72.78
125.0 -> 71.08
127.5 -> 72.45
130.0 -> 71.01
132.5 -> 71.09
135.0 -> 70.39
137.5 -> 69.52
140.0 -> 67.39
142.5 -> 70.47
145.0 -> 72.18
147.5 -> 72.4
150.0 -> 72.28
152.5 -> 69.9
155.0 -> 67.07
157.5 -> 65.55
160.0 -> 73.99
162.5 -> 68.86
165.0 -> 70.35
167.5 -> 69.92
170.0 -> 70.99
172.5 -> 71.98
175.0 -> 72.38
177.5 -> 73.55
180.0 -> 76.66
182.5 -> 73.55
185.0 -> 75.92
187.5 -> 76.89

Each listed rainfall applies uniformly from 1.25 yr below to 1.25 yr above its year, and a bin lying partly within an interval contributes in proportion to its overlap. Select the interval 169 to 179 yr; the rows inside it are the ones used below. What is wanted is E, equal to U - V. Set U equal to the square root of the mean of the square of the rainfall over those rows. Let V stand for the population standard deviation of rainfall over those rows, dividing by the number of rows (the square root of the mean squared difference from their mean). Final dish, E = 71.3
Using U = 72.2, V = 0.9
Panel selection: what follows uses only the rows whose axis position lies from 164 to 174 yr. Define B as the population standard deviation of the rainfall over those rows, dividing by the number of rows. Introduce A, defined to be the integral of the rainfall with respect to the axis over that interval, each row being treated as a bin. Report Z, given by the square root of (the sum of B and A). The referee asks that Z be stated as 26.6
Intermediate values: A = 709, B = 0.8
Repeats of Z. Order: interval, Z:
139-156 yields 34.6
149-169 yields 37.4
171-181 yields 27.1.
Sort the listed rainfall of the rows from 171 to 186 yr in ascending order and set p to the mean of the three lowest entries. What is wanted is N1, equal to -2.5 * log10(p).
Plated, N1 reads -4.65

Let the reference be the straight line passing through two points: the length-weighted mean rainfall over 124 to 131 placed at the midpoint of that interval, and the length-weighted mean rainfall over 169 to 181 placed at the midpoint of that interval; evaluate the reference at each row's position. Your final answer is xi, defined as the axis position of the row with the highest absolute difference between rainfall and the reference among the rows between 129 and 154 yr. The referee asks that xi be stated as 140.0 yr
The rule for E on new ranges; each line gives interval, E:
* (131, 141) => 68.2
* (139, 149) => 68.6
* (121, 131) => 71.0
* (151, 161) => 66.0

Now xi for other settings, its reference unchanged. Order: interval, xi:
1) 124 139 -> 137.5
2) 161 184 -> 162.5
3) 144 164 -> 157.5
